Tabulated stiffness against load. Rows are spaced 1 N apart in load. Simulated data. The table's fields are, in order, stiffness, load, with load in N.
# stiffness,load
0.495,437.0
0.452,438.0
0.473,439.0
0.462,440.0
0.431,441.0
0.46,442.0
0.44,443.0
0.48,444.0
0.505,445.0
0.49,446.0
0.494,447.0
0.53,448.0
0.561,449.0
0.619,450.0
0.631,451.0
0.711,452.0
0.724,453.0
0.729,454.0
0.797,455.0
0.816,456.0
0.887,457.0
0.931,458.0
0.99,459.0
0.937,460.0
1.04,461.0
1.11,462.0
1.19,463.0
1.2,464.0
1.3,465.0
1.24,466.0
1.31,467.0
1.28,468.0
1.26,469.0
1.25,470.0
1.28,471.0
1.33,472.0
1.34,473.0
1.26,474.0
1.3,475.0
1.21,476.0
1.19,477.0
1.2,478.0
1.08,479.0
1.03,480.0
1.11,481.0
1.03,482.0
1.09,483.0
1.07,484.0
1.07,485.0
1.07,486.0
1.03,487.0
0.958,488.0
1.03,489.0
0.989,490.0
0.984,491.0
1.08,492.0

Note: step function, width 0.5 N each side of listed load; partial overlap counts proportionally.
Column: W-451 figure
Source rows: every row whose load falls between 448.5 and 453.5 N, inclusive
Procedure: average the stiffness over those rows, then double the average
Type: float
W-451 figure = 1.3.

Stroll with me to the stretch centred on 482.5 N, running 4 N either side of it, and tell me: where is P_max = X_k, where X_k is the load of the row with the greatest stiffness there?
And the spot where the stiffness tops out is 481.0 N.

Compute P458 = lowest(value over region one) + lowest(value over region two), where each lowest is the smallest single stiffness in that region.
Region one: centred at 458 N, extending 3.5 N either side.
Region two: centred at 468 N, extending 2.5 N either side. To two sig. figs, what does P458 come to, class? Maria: 2.0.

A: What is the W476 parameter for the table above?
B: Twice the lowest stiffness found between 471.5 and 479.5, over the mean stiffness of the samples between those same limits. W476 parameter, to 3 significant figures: 1.74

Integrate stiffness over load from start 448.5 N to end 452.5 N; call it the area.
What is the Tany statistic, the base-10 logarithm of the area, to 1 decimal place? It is 0.4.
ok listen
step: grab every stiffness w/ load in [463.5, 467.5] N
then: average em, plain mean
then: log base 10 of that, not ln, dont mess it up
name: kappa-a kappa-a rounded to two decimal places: 0.10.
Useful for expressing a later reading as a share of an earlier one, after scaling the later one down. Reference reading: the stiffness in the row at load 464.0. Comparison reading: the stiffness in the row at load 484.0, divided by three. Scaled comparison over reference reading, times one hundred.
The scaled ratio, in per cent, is 30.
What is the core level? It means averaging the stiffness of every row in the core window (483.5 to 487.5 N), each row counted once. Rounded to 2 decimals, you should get 1.06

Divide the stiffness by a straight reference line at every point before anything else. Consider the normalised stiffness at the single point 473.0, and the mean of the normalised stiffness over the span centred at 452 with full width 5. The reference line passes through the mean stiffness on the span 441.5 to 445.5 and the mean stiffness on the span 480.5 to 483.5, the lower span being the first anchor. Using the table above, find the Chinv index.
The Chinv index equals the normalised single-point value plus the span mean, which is 2.56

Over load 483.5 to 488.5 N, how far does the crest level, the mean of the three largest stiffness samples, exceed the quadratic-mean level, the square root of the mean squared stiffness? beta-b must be 0.029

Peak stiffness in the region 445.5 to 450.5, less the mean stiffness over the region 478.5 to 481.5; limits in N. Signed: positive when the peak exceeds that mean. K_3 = -0.45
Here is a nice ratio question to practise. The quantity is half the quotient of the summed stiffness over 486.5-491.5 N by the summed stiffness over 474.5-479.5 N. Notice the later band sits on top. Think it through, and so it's 0.42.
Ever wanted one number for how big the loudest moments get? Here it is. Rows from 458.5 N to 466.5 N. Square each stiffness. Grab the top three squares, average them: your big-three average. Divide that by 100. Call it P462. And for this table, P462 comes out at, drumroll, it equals 0.016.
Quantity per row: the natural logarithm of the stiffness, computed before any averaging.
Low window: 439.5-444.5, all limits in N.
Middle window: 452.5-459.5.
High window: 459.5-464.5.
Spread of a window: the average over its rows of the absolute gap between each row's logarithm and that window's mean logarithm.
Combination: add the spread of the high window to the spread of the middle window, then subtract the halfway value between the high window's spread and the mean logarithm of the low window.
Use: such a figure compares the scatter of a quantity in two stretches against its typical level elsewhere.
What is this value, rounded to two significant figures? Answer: 0.53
